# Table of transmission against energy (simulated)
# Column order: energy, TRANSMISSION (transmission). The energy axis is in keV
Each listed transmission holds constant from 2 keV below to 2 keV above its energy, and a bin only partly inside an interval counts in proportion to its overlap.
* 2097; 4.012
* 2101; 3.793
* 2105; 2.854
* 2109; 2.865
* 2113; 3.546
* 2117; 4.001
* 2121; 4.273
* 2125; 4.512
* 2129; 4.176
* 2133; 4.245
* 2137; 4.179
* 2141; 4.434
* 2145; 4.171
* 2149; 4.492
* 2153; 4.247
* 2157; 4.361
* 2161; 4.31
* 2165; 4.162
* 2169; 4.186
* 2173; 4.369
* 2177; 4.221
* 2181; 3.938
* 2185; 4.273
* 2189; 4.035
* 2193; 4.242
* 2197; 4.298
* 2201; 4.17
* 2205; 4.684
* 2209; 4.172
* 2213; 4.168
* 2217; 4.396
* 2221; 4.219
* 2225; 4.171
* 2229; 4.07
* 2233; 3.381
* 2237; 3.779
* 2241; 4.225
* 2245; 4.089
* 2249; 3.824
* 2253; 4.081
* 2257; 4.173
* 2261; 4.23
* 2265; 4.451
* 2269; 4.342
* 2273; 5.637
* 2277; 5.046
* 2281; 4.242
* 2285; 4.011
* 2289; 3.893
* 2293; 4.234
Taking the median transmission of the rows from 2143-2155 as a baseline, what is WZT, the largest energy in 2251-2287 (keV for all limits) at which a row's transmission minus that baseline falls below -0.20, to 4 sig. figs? 2285 keV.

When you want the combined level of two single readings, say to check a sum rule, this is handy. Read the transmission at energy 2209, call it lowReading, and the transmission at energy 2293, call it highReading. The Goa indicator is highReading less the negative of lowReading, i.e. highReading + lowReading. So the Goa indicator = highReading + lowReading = 8.41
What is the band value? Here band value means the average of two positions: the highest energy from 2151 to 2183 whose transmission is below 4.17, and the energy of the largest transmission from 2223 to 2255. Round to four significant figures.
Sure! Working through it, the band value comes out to 2211 keV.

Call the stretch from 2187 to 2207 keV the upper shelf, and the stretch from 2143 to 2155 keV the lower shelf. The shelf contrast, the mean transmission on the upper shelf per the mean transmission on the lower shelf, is 1.00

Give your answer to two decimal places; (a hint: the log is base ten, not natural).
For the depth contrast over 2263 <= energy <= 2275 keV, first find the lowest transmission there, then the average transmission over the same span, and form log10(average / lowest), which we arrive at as 0.04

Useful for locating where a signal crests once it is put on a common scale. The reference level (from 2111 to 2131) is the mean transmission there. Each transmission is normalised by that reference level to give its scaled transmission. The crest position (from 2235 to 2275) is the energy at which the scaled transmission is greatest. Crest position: 2273 keV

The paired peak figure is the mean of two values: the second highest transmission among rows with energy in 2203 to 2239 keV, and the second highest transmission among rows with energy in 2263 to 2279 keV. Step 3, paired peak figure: 4.72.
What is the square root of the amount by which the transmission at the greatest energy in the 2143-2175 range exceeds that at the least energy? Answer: 0.44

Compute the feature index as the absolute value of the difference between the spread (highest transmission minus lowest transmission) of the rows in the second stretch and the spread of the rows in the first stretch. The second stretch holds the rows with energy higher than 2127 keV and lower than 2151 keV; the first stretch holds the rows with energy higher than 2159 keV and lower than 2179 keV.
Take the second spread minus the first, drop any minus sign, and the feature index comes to 0.11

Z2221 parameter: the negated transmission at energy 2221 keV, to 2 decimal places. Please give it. -4.22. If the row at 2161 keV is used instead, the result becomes -4.31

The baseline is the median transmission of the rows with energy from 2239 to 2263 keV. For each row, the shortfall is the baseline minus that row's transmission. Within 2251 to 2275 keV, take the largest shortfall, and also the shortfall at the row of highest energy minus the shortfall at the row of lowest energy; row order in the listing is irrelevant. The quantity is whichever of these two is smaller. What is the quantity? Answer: -1.6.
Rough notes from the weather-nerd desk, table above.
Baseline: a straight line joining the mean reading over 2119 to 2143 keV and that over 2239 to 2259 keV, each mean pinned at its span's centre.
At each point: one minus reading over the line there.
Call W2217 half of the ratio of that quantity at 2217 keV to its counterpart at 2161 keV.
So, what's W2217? 2.1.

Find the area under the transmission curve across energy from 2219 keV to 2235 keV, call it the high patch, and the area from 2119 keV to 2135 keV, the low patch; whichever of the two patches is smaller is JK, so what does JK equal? 63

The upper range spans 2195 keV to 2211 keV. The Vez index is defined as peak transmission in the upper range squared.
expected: 21.9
